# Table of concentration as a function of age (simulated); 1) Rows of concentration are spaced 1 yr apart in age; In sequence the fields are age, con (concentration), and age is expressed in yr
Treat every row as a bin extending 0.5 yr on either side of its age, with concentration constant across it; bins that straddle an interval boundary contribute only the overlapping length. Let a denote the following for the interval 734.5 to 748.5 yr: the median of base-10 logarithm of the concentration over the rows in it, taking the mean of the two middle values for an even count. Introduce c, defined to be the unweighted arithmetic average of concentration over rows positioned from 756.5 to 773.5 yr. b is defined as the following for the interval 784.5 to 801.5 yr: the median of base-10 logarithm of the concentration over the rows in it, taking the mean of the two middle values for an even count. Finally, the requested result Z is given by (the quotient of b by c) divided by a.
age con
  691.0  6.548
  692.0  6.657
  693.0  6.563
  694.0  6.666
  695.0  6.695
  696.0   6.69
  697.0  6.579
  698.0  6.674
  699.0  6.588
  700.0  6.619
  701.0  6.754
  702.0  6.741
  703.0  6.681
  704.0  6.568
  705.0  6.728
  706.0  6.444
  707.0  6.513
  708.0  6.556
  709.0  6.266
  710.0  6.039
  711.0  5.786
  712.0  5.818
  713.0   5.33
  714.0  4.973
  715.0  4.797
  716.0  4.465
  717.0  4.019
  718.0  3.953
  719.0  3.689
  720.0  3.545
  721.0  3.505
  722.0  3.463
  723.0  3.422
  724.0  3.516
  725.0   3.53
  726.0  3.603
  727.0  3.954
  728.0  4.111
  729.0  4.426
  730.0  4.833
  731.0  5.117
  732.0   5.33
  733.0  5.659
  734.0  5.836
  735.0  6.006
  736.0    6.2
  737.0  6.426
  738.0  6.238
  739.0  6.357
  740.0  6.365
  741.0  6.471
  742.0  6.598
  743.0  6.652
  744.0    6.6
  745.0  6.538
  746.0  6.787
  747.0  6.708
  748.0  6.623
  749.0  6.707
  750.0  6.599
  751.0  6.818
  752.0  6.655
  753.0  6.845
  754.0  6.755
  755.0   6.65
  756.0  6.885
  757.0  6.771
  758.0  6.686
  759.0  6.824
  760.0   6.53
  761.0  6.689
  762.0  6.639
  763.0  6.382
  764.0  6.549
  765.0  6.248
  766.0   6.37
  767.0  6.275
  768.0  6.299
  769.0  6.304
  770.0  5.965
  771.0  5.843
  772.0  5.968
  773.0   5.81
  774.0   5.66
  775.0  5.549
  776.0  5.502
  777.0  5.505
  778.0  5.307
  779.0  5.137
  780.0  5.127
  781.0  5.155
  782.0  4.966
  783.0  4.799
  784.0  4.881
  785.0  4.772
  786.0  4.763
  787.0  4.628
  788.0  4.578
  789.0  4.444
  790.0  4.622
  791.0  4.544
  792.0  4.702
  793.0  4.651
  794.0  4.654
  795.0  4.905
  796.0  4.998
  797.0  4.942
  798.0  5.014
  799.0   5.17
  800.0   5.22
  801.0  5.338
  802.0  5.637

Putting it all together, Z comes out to 0.13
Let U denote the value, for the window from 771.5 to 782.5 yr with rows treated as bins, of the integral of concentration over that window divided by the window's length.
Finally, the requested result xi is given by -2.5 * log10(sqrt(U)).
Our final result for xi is -0.92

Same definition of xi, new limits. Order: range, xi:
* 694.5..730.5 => -0.90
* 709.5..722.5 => -0.82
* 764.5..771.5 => -0.99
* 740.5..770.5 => -1.02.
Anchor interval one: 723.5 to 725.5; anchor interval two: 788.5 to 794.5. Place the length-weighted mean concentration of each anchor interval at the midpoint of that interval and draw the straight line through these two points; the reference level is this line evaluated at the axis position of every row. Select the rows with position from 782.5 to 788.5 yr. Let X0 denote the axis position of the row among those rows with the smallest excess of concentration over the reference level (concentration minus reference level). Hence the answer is 788.0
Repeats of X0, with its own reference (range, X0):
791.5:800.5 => 794.0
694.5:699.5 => 699.0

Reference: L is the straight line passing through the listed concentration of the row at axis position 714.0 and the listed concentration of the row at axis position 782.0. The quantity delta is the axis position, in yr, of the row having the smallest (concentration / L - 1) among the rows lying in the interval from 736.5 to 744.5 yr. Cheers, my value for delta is 738.0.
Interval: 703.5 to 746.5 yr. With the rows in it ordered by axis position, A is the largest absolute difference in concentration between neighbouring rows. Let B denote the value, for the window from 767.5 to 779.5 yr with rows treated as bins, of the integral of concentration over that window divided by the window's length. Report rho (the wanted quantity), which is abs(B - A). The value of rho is 5.2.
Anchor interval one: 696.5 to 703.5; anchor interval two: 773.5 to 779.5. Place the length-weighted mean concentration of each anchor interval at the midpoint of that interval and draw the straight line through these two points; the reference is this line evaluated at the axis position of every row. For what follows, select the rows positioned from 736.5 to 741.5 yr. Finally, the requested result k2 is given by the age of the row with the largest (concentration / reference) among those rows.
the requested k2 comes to 741.0 yr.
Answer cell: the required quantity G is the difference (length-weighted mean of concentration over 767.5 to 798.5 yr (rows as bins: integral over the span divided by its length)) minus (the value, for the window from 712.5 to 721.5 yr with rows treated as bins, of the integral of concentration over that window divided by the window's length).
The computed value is 0.9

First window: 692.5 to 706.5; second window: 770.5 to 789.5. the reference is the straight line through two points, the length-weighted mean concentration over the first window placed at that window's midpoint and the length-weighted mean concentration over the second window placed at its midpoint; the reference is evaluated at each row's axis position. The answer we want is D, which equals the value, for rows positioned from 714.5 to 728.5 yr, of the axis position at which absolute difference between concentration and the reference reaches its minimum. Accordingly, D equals 715.0 yr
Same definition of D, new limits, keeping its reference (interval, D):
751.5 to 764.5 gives 763.0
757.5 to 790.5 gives 781.0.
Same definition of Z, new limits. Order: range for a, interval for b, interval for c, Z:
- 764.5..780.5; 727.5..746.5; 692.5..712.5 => 0.16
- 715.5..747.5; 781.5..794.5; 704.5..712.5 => 0.15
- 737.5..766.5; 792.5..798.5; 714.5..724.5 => 0.22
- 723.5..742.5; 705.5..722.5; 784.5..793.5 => 0.20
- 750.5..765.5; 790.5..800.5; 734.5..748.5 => 0.13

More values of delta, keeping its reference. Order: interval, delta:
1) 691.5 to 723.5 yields 723.0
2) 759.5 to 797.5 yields 789.0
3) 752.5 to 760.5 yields 760.0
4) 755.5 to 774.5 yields 774.0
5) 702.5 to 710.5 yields 710.0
